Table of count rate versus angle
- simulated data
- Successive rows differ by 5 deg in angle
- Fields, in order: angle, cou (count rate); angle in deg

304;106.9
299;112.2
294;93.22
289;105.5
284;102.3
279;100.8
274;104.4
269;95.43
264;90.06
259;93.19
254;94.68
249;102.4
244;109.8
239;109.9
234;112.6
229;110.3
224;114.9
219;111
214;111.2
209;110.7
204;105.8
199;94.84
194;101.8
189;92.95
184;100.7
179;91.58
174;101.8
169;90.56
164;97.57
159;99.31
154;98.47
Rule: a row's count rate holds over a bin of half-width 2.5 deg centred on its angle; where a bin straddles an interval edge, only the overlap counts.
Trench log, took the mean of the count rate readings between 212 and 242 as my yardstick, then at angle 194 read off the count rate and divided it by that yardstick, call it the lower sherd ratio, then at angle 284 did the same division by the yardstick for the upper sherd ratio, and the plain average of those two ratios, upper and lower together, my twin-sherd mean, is 0.91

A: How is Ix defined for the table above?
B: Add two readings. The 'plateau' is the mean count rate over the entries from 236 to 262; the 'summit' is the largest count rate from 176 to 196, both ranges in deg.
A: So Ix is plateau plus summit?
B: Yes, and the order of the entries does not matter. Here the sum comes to 204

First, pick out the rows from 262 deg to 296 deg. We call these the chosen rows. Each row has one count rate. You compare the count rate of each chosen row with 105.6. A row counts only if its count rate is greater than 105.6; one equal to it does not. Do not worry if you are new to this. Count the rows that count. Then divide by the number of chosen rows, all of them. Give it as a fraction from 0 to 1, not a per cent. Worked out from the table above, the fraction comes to 0.0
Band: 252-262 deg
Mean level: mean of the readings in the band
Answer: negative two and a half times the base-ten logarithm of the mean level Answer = -4.93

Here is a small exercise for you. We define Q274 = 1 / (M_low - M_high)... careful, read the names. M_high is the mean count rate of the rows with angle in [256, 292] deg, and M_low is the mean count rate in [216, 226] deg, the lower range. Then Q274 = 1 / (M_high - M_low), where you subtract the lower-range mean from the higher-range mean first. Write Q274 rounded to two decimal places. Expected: -0.07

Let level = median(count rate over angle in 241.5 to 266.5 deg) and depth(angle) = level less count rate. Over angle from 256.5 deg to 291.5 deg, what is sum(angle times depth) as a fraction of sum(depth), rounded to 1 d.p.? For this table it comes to 285.5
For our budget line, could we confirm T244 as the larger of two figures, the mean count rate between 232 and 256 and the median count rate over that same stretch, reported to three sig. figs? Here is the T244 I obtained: 110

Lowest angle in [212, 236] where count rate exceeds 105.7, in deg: 214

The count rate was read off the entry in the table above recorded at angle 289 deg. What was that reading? 105.5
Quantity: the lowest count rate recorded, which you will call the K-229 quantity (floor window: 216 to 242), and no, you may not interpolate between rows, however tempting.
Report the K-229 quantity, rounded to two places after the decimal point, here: 109.90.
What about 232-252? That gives 102.40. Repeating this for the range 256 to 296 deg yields 90.06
